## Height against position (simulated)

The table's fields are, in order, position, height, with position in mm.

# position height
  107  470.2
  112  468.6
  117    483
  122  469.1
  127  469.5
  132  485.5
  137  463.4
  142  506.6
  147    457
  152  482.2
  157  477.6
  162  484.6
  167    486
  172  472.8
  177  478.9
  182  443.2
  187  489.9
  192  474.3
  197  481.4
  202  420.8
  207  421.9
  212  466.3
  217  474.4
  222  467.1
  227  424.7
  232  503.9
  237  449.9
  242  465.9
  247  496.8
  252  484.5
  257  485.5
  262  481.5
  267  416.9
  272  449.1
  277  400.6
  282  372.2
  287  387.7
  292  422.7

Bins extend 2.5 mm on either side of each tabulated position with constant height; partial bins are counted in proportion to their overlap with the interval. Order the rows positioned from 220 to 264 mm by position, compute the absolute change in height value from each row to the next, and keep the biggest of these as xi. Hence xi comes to 79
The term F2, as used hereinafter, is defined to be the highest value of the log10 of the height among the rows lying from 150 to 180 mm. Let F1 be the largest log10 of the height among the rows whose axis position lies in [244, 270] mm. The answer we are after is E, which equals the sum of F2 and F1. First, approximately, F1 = 2.696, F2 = 2.69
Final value 5.38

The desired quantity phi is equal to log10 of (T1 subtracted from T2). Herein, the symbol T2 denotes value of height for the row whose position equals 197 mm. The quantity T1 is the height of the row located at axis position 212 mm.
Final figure 1.2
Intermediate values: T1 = 466.3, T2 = 481.4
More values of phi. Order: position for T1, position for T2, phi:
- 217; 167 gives 1.1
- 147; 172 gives 1.2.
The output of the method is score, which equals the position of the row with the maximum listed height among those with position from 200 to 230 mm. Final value 217 mm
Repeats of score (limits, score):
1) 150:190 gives 187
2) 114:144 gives 142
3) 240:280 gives 247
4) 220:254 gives 232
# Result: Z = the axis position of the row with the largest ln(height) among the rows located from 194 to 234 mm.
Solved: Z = 232 mm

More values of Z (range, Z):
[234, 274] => 247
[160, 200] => 187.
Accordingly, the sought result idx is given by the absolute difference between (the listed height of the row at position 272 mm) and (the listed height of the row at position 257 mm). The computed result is 36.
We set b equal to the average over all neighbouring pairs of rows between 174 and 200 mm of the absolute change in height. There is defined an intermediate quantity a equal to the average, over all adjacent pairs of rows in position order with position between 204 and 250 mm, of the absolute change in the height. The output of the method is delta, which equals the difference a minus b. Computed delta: 9.0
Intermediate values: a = 35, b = 26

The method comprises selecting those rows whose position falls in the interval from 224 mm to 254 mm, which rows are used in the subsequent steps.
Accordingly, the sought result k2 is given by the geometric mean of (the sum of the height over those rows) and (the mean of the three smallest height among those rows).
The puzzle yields 1124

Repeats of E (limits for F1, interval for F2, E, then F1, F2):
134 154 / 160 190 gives 5.39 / 2.705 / 2.69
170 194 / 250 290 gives 5.38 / 2.690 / 2.69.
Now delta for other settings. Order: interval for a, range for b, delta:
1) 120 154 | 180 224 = 2.2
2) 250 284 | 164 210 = 6.5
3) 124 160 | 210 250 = -7.2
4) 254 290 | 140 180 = 16.9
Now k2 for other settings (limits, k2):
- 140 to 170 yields 1169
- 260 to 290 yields 985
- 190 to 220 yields 1093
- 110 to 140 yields 1152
